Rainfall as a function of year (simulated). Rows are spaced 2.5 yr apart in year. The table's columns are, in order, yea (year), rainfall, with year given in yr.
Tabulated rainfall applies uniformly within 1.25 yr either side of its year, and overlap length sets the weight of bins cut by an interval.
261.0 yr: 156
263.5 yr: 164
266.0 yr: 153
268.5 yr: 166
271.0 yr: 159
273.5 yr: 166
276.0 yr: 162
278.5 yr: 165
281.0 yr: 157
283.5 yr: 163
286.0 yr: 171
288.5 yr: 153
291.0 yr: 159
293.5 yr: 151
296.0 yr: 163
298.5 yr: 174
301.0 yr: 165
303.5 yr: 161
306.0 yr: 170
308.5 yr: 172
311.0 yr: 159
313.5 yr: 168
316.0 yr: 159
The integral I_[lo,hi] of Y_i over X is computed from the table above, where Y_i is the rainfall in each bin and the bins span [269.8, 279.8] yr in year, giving 1630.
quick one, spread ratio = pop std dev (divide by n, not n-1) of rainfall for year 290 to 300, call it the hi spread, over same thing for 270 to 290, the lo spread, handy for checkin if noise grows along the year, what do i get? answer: 1.57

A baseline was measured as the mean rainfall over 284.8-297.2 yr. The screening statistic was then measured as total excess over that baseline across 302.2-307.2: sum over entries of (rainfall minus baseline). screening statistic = 12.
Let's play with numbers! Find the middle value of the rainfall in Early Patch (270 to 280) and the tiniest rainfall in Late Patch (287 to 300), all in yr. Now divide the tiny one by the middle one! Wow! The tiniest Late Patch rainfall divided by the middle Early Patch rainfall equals 0.92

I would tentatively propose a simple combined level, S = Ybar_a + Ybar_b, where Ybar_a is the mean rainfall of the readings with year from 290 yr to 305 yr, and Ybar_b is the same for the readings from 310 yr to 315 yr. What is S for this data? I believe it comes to 326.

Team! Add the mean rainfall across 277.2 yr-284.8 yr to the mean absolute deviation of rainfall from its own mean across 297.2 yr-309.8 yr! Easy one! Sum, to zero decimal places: 166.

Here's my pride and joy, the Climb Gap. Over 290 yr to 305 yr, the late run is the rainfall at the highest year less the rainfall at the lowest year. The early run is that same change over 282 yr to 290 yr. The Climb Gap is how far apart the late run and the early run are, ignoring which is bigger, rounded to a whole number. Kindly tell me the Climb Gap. 12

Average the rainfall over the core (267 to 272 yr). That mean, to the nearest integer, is 162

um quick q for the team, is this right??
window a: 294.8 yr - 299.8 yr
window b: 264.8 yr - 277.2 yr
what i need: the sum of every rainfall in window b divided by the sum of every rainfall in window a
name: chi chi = 2.4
